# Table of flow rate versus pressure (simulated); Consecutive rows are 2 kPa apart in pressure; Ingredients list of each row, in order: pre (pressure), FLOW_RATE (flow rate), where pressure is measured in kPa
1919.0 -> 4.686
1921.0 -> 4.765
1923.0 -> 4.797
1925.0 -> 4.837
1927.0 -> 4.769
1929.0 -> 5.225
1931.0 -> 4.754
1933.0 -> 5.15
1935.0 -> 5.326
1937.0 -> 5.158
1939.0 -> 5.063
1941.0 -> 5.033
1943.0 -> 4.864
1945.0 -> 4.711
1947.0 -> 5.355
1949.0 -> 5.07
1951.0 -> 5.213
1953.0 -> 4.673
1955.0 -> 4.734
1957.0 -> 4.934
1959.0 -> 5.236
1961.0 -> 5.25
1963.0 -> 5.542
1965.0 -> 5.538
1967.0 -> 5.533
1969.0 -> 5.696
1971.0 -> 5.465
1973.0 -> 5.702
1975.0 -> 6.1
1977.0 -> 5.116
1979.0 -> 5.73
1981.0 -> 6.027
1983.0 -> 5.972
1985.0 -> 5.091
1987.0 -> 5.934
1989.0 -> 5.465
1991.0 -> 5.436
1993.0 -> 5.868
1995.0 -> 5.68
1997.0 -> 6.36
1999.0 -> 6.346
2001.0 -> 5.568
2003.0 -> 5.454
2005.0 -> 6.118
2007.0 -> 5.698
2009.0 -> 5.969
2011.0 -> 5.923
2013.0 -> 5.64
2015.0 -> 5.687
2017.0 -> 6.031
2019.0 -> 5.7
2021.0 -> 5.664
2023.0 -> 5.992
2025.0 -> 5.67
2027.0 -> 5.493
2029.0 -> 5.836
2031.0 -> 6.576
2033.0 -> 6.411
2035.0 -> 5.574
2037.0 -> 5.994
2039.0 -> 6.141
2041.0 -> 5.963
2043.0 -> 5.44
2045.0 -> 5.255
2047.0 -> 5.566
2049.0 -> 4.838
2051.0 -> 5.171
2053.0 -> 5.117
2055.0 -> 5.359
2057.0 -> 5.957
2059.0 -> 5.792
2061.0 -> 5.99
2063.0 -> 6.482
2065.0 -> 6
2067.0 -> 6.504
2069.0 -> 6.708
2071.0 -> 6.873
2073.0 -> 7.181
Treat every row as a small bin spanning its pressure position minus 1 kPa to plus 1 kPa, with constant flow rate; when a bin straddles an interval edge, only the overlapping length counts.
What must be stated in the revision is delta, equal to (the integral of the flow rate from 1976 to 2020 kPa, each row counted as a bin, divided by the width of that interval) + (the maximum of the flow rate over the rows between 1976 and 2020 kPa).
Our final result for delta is 12.1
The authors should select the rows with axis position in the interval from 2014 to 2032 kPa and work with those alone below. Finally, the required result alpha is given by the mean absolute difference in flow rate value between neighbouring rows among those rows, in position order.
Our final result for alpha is 0.328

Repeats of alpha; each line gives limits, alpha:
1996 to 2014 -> 0.324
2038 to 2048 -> 0.299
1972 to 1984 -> 0.470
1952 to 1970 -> 0.130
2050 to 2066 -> 0.319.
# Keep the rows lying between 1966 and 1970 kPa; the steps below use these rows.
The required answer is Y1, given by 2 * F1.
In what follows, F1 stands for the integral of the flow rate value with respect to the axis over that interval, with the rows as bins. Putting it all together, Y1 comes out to 45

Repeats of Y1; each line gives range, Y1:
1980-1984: 48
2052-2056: 42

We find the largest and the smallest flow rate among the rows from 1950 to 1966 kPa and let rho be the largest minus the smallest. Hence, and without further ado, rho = 0.9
